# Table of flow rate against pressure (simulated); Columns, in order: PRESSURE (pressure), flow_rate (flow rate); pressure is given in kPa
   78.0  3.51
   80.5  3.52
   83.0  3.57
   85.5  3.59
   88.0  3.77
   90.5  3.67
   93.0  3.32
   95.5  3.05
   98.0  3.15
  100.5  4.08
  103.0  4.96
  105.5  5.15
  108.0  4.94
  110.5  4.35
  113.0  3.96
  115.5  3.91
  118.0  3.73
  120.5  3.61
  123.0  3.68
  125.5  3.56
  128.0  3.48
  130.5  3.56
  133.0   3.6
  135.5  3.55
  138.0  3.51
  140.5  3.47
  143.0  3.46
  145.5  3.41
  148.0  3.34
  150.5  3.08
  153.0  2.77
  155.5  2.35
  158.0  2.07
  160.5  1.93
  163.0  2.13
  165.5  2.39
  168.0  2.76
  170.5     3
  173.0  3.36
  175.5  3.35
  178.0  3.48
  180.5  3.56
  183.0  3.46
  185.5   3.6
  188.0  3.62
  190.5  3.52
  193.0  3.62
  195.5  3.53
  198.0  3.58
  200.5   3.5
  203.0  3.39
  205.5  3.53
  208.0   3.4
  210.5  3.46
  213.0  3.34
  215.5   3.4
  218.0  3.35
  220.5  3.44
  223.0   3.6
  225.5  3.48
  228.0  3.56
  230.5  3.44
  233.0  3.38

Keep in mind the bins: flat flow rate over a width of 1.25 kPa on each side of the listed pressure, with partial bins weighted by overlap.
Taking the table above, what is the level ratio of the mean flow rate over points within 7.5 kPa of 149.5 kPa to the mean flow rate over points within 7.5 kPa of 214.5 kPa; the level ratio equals 0.90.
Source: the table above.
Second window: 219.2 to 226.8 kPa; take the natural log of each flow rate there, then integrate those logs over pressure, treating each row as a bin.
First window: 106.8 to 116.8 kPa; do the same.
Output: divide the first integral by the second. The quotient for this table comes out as 1.5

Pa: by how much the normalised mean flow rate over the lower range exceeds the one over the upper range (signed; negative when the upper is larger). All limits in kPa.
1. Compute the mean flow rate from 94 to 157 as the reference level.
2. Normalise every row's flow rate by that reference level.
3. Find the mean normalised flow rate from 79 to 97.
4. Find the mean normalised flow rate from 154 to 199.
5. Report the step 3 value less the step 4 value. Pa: 0.12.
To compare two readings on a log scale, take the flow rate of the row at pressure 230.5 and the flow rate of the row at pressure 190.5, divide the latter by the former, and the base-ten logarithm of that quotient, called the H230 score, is 0.010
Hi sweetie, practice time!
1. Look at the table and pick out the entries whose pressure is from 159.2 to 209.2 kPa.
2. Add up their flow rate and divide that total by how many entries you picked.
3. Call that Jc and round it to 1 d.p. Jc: 3.2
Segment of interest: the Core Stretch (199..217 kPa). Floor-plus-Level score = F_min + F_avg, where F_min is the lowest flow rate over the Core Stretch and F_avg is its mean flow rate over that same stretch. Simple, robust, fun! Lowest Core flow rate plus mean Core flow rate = 6.77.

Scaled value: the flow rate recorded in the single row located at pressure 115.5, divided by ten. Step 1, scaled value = 0.391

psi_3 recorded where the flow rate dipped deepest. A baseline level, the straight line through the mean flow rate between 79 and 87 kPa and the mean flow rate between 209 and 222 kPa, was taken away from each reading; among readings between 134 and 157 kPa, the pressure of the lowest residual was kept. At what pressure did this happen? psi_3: 155.5 kPa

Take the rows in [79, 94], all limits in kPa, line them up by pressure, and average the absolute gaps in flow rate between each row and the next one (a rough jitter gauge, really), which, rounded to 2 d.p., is 0.14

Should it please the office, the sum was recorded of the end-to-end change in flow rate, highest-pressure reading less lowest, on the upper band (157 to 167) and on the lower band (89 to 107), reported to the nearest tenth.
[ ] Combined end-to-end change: 1.8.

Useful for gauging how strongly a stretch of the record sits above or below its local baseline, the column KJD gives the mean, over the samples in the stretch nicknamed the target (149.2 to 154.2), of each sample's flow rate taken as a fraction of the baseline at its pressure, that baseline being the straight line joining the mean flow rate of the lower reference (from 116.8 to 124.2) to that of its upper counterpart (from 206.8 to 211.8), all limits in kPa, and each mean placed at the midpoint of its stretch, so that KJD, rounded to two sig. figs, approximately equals 0.82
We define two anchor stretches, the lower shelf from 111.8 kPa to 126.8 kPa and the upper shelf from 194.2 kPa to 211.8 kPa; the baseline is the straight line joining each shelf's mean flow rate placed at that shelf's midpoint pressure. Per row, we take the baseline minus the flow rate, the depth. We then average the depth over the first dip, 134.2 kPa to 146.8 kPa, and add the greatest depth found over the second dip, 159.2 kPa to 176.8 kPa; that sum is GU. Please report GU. 1.9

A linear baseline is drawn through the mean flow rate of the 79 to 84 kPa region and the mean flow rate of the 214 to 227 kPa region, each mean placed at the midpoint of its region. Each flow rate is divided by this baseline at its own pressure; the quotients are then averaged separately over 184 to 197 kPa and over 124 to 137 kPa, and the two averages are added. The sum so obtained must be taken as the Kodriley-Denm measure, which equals 2.04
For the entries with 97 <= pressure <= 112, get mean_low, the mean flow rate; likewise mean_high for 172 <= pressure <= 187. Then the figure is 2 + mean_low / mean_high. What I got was 3.28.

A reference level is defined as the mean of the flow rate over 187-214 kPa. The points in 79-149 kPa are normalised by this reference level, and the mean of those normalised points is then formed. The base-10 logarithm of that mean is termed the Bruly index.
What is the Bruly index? 0.03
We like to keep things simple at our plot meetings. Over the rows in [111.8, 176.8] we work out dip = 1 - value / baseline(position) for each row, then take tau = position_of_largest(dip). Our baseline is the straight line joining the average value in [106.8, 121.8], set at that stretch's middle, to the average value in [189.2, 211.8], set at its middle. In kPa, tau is 160.5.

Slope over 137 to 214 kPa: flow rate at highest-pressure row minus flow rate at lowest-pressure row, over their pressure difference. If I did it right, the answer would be 0.00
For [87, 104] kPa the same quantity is 0.08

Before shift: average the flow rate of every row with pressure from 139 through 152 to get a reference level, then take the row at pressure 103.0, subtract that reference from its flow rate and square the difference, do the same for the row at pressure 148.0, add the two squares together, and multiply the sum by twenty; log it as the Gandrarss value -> 52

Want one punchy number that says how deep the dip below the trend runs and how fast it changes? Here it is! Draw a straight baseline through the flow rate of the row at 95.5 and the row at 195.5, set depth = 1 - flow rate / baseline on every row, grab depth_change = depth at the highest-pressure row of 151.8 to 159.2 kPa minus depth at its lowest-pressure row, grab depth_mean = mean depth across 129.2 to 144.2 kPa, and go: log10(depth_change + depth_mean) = -0.89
